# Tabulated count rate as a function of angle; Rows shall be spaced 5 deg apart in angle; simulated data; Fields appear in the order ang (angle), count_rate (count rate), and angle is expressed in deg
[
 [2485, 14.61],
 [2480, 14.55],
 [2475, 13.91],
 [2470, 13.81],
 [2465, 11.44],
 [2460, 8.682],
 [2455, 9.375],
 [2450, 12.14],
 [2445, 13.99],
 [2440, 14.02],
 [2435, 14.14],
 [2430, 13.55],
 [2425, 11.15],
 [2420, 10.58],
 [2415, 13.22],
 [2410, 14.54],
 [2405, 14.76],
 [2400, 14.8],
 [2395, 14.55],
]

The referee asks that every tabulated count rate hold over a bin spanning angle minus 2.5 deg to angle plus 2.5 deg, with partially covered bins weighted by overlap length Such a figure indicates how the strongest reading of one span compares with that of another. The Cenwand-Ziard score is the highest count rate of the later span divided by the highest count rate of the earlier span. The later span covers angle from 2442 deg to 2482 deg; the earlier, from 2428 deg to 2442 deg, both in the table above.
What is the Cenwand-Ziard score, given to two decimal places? 1.03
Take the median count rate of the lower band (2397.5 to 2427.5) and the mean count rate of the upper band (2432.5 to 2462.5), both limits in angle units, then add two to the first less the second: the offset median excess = 3.8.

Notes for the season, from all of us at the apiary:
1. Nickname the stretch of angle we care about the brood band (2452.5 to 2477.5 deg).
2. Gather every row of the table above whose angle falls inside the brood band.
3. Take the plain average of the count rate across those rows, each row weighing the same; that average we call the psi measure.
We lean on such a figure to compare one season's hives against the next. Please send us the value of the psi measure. 11.4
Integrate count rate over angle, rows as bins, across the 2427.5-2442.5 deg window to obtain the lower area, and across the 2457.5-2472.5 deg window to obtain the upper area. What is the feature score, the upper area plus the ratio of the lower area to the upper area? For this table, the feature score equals 171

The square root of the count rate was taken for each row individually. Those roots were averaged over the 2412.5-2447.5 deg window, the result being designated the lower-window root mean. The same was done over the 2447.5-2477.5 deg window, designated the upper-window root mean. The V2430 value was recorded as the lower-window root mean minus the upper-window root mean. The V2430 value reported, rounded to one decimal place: 0.2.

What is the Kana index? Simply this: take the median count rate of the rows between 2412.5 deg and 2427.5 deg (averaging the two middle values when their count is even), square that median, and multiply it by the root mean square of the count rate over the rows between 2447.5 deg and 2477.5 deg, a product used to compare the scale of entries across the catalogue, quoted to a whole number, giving 1458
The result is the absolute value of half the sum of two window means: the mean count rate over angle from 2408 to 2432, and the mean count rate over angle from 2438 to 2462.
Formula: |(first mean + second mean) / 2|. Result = 12.1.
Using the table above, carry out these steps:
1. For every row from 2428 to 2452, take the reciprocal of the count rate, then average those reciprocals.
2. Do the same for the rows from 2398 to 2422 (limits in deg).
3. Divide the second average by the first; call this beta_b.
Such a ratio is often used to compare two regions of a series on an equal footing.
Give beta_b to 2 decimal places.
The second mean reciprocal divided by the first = 1.01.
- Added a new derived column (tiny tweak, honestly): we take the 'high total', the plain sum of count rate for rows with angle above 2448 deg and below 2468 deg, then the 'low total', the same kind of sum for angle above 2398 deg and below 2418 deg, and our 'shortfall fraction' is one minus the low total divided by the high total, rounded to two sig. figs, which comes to -0.38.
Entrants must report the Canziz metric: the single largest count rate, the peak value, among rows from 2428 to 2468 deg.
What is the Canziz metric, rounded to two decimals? 14.14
